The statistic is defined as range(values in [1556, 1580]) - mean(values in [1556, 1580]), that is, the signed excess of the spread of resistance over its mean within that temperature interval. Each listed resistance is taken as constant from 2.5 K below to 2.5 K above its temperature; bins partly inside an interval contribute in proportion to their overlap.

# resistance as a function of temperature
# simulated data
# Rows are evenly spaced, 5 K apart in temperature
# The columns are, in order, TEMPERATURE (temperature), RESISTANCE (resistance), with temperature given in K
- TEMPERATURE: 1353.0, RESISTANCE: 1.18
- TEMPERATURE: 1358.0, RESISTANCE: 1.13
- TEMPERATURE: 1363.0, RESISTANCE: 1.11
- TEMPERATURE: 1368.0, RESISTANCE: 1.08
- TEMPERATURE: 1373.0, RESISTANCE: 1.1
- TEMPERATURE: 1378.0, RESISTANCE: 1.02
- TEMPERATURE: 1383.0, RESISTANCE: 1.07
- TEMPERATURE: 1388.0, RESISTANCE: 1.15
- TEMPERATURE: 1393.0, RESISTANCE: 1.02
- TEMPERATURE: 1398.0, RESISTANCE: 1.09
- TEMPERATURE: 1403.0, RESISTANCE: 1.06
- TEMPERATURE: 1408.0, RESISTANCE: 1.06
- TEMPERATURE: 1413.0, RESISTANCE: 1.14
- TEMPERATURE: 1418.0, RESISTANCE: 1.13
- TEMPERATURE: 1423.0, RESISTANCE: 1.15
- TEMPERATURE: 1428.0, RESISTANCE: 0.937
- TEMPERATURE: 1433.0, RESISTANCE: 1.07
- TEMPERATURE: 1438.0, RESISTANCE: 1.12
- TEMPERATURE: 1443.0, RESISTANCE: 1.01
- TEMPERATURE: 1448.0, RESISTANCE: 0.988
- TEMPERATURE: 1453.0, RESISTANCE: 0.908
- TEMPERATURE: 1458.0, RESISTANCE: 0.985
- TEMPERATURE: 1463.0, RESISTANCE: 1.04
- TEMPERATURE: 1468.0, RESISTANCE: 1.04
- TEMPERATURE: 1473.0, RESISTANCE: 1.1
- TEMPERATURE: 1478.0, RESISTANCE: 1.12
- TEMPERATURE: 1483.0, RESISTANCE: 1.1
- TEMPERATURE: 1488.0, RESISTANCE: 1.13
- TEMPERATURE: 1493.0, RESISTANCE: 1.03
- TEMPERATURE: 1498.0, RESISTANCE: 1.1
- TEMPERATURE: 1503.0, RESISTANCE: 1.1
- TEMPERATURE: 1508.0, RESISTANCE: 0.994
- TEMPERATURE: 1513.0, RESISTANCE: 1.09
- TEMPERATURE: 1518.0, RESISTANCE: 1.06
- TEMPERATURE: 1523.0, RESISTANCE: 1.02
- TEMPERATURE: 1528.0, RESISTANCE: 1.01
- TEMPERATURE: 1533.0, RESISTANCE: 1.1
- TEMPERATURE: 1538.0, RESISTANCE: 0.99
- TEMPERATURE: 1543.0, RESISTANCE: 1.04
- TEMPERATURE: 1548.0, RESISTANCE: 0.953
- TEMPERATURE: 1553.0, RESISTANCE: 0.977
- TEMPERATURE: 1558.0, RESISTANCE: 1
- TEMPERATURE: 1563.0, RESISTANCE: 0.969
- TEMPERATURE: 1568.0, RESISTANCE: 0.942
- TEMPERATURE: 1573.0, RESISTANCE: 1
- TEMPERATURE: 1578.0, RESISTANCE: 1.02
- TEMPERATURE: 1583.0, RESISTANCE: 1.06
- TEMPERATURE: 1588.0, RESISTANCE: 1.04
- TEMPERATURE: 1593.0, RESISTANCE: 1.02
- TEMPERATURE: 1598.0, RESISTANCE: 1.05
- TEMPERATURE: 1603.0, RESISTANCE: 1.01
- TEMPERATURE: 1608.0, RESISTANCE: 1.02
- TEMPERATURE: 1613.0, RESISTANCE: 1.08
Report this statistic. -0.91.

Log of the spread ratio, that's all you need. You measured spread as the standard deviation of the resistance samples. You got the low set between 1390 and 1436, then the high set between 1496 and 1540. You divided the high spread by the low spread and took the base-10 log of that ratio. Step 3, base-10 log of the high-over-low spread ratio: -0.143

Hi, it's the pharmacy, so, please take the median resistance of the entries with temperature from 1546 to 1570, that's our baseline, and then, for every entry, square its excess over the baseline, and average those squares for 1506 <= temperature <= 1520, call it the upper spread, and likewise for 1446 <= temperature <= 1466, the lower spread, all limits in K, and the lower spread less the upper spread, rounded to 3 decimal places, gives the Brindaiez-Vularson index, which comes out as -0.006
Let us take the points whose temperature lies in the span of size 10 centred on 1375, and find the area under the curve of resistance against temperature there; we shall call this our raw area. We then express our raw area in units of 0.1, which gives 106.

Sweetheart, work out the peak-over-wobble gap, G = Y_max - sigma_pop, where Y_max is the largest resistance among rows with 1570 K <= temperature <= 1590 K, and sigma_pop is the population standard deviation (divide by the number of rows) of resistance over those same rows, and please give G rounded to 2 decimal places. 1.04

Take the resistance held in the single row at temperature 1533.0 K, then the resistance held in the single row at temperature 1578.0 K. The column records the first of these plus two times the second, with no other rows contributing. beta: 3.14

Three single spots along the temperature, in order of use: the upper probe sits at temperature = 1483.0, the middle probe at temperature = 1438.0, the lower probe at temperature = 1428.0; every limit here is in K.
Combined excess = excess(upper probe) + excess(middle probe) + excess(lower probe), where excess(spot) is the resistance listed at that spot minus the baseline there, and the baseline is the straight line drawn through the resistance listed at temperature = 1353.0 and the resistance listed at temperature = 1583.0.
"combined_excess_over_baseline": -0.23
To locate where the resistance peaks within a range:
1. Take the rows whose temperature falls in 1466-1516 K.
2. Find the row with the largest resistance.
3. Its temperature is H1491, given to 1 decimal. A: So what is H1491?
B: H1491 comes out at 1488.0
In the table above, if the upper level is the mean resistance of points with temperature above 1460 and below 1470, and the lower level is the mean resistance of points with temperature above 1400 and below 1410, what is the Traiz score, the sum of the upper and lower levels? 2.10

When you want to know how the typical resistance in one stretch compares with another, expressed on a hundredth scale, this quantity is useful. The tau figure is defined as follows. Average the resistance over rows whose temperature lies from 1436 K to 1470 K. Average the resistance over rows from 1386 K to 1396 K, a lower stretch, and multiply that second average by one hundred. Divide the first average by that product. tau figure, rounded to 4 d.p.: 0.0093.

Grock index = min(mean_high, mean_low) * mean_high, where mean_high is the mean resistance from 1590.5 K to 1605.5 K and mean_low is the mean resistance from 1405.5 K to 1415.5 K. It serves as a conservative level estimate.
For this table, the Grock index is 1.05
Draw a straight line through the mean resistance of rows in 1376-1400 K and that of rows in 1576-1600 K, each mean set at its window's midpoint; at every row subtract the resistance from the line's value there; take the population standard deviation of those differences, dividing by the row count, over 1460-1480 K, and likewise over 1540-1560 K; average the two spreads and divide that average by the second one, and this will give 1.1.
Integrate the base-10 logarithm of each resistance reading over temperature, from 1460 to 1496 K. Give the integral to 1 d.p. 1.2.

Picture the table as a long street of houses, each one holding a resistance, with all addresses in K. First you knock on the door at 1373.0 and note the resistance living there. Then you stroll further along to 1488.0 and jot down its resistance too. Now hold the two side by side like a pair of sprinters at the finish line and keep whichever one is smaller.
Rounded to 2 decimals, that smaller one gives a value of 1.10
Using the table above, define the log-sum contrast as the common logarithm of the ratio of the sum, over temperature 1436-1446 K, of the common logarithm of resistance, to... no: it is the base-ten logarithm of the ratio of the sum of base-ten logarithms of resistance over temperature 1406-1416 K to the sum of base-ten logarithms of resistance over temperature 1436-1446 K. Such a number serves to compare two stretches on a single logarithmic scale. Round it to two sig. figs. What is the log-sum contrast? 0.19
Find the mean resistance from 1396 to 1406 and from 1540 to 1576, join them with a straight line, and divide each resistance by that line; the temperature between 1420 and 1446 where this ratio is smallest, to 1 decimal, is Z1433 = 1428.0 K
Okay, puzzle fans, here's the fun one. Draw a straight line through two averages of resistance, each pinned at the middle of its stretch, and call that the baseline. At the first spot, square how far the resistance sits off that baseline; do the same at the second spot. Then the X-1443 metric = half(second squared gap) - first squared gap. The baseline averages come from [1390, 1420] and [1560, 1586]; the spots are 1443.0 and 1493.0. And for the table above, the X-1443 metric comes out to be -0.0029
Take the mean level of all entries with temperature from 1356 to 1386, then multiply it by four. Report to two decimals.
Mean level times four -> 4.34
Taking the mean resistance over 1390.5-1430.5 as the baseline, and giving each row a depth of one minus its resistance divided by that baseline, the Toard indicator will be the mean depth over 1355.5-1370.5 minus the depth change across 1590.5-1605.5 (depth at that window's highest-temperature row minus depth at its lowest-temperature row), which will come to -0.04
